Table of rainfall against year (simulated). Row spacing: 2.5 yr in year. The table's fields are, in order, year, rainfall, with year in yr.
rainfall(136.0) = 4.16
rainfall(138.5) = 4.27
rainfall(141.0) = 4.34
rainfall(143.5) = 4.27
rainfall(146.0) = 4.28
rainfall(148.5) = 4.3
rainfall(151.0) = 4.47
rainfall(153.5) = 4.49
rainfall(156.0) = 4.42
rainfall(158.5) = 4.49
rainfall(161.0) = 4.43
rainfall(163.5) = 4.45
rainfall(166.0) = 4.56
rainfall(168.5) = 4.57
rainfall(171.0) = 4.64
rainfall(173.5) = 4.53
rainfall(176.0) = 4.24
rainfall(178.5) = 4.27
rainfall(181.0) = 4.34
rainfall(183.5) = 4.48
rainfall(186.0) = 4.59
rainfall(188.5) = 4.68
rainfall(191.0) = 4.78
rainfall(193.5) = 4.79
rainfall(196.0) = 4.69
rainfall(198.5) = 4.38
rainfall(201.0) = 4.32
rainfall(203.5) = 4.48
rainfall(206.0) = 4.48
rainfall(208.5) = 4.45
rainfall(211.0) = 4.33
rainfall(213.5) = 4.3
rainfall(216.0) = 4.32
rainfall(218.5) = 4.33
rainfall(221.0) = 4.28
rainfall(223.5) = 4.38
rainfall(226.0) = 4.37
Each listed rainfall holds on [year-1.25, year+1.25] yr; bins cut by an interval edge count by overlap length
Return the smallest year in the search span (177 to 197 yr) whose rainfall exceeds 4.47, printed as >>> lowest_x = 183.5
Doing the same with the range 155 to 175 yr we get 158.5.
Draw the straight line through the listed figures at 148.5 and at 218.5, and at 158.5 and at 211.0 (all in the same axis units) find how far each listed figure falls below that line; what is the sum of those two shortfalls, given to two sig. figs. -0.19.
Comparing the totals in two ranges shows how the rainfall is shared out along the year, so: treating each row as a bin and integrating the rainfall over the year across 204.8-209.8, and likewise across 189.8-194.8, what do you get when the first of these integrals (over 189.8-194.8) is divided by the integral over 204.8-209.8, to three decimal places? 1.072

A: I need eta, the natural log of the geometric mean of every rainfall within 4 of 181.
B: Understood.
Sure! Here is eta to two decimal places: 1.47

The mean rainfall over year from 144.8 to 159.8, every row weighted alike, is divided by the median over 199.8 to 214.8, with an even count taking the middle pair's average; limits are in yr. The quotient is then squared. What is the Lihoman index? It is 1.01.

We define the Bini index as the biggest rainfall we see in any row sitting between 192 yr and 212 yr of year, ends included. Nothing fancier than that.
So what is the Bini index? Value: 4.79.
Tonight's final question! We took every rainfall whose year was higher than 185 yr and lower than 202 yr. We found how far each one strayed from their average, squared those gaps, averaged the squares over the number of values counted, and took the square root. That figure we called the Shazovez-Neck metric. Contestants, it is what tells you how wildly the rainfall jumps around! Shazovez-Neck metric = 0.17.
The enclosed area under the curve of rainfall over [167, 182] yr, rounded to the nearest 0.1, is 66.5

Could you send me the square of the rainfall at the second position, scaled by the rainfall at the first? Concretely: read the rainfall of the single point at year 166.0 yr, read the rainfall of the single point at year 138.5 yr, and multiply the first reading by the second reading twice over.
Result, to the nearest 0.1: 83.1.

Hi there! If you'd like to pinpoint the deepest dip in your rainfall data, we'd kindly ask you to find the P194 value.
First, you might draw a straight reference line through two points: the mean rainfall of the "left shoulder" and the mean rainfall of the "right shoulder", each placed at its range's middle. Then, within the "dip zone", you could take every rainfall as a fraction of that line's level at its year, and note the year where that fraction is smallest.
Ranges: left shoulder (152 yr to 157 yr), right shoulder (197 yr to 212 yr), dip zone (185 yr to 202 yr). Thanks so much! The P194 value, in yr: 201.0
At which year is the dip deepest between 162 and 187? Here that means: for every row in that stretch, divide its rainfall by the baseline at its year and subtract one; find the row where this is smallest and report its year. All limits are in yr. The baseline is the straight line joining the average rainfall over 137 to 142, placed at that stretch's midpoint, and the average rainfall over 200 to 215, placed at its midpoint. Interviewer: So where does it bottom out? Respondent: 176.0 yr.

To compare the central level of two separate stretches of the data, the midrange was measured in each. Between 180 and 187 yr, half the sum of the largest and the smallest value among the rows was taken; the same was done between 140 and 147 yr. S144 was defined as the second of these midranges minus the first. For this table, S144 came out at -0.16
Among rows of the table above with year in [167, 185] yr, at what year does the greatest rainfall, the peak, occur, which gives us 171.0 yr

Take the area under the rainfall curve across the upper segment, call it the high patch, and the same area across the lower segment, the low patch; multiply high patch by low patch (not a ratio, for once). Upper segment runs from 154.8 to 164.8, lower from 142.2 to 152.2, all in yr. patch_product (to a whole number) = 1926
